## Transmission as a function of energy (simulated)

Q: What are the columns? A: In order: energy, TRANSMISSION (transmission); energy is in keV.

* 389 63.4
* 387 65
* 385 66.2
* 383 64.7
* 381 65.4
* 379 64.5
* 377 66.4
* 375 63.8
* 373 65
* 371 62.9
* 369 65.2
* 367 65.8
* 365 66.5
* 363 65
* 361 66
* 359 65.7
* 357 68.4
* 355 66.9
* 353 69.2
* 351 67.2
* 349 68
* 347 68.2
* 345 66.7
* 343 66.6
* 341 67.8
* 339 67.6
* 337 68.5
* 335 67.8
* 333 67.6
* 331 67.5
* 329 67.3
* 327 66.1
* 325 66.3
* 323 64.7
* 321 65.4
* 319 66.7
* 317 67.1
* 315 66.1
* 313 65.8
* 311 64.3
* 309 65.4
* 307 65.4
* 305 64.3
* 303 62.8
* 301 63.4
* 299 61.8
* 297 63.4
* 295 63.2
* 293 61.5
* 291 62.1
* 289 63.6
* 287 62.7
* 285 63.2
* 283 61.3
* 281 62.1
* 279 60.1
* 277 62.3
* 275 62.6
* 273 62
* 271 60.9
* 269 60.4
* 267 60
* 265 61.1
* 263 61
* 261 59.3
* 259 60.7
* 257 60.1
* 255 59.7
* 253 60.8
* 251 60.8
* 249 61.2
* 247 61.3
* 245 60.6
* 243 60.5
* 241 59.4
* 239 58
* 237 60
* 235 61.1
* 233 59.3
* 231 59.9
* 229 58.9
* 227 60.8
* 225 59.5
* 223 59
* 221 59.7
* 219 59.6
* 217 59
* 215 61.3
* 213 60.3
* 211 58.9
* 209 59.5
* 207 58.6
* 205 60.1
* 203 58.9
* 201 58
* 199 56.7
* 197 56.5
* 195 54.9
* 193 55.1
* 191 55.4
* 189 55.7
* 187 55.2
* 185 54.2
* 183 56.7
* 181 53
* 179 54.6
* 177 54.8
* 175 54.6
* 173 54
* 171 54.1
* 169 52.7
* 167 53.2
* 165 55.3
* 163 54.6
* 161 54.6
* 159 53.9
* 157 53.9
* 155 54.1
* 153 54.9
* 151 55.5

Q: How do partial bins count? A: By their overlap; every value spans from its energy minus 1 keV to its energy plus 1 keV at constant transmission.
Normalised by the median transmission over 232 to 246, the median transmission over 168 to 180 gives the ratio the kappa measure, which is 0.906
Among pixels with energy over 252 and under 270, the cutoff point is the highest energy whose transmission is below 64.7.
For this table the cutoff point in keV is 269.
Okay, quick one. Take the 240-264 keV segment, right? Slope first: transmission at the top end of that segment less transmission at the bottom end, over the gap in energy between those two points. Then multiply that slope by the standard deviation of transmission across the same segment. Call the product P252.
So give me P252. 0.05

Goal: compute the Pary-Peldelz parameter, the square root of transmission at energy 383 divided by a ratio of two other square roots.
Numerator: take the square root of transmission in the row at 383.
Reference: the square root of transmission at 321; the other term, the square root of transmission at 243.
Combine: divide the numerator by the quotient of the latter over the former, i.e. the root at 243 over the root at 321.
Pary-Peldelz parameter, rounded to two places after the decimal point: 8.36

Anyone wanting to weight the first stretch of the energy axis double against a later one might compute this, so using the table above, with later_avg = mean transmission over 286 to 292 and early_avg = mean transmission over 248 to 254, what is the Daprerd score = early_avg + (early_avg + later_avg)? 185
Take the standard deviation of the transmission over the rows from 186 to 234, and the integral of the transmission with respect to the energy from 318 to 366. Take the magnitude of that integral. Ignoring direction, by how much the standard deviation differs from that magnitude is 3213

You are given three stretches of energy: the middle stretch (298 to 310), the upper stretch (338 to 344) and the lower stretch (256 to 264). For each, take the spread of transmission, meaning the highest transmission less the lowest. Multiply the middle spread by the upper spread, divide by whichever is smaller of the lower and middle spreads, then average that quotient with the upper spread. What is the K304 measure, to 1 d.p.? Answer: 1.9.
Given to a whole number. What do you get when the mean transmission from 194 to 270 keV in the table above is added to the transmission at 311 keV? 124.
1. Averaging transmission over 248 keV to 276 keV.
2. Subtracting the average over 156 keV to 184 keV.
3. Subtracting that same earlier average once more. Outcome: -48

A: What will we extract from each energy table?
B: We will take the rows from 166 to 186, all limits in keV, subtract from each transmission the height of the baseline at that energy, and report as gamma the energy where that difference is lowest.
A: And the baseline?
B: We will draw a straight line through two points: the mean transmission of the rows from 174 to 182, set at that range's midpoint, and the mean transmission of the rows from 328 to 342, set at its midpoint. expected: 181 keV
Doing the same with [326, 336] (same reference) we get 327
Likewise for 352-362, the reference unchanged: 359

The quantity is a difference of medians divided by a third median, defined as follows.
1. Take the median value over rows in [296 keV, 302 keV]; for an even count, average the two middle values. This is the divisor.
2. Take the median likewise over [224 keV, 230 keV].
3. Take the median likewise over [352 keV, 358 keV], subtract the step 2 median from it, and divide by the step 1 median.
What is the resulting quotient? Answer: 0.14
